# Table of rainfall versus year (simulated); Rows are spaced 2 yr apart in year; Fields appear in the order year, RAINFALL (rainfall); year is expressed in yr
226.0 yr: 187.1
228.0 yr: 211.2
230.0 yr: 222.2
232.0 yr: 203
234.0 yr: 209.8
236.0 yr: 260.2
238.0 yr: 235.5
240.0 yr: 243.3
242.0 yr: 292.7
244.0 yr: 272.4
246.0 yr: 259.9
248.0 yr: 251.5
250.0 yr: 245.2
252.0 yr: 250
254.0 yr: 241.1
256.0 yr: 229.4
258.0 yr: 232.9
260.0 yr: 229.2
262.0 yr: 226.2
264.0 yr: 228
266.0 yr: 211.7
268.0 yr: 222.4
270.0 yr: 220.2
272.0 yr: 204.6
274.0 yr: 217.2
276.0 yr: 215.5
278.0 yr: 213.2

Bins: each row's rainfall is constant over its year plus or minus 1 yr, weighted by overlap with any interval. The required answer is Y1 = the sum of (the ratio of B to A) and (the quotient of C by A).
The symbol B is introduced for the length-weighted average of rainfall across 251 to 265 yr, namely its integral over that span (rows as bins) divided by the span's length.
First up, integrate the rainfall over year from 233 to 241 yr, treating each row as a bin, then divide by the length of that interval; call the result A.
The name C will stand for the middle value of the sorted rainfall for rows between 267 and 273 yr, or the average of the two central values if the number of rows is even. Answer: 1.91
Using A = 237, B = 234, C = 220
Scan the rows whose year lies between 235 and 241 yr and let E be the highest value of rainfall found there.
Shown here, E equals 260.2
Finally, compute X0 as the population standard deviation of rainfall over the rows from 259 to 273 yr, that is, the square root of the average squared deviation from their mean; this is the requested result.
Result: 8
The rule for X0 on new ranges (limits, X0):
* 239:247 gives 18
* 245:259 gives 10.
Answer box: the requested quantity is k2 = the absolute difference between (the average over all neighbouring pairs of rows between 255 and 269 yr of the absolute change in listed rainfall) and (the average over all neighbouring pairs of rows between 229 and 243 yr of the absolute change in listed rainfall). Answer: 20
